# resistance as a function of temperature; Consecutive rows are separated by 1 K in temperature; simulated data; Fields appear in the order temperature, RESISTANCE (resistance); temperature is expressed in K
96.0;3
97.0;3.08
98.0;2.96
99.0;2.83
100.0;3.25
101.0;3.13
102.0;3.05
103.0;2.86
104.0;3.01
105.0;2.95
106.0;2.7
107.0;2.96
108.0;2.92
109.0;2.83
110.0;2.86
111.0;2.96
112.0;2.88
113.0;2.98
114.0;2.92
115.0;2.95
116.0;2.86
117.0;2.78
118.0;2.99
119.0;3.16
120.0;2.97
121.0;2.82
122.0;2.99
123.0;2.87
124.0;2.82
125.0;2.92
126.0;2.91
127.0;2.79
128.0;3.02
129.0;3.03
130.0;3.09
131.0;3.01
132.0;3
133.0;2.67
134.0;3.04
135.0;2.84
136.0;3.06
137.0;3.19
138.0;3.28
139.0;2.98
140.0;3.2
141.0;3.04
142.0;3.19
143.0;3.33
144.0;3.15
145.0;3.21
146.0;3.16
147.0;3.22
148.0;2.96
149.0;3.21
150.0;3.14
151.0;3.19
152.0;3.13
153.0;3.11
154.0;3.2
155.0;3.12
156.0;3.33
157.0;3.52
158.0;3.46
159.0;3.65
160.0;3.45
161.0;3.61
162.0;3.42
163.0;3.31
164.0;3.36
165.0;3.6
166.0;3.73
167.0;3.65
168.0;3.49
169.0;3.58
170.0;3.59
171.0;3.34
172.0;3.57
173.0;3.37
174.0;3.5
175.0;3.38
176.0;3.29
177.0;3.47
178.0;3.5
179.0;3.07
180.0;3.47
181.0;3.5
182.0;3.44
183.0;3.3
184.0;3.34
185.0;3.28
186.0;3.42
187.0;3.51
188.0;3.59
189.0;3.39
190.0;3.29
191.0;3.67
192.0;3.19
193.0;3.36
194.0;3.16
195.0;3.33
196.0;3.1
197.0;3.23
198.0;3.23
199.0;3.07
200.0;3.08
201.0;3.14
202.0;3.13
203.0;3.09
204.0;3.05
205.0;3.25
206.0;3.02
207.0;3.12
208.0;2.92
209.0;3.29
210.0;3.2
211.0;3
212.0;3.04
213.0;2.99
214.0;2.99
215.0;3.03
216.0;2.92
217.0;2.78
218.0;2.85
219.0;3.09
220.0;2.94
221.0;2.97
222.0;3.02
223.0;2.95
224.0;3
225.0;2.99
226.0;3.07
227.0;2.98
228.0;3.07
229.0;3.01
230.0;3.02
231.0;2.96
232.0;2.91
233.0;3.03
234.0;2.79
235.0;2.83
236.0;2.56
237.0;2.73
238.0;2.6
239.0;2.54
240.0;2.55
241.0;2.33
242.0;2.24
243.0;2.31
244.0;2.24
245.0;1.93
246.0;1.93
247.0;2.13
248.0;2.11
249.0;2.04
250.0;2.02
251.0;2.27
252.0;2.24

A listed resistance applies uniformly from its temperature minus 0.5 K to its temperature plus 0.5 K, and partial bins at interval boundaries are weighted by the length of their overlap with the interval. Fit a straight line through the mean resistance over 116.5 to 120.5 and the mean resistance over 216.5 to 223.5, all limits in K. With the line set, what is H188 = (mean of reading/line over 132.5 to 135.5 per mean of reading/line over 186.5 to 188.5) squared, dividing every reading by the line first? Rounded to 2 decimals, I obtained 0.64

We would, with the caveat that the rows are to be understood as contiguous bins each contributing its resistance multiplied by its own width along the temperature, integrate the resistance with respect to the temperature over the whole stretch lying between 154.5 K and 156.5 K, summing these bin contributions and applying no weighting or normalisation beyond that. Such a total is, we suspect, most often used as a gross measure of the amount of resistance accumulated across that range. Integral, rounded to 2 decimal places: 6.45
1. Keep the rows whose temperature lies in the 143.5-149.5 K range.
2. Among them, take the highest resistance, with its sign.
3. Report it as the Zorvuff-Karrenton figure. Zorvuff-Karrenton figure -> 3.22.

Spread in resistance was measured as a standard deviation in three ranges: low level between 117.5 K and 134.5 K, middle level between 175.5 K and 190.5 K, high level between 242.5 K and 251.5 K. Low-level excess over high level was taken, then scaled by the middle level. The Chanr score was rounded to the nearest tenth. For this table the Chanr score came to -0.1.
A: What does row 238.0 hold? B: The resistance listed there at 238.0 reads 2.6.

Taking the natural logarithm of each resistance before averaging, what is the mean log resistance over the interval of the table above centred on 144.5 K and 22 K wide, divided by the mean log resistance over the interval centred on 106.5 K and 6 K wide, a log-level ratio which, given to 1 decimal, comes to 1.1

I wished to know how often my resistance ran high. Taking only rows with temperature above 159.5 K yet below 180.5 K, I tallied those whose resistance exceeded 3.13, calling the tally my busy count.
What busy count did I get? 20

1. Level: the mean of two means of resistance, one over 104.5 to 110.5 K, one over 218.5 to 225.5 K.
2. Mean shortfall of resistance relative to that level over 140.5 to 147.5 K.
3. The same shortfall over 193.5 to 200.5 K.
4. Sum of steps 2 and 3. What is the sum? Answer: -0.49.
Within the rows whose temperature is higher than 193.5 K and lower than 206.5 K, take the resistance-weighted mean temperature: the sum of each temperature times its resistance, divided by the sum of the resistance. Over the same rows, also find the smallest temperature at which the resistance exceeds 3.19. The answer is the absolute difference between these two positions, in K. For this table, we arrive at 5.0 K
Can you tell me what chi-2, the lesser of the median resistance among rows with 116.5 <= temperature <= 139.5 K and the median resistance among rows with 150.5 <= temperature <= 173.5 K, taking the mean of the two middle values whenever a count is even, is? 2.99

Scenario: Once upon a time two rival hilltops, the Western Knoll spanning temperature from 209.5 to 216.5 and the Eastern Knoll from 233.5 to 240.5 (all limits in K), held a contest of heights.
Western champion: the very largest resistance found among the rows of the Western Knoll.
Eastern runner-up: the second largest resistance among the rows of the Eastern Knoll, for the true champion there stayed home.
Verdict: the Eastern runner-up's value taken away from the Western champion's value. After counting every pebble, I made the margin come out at 0.41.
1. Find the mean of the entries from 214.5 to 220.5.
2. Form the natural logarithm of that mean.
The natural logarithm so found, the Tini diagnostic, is 1.08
